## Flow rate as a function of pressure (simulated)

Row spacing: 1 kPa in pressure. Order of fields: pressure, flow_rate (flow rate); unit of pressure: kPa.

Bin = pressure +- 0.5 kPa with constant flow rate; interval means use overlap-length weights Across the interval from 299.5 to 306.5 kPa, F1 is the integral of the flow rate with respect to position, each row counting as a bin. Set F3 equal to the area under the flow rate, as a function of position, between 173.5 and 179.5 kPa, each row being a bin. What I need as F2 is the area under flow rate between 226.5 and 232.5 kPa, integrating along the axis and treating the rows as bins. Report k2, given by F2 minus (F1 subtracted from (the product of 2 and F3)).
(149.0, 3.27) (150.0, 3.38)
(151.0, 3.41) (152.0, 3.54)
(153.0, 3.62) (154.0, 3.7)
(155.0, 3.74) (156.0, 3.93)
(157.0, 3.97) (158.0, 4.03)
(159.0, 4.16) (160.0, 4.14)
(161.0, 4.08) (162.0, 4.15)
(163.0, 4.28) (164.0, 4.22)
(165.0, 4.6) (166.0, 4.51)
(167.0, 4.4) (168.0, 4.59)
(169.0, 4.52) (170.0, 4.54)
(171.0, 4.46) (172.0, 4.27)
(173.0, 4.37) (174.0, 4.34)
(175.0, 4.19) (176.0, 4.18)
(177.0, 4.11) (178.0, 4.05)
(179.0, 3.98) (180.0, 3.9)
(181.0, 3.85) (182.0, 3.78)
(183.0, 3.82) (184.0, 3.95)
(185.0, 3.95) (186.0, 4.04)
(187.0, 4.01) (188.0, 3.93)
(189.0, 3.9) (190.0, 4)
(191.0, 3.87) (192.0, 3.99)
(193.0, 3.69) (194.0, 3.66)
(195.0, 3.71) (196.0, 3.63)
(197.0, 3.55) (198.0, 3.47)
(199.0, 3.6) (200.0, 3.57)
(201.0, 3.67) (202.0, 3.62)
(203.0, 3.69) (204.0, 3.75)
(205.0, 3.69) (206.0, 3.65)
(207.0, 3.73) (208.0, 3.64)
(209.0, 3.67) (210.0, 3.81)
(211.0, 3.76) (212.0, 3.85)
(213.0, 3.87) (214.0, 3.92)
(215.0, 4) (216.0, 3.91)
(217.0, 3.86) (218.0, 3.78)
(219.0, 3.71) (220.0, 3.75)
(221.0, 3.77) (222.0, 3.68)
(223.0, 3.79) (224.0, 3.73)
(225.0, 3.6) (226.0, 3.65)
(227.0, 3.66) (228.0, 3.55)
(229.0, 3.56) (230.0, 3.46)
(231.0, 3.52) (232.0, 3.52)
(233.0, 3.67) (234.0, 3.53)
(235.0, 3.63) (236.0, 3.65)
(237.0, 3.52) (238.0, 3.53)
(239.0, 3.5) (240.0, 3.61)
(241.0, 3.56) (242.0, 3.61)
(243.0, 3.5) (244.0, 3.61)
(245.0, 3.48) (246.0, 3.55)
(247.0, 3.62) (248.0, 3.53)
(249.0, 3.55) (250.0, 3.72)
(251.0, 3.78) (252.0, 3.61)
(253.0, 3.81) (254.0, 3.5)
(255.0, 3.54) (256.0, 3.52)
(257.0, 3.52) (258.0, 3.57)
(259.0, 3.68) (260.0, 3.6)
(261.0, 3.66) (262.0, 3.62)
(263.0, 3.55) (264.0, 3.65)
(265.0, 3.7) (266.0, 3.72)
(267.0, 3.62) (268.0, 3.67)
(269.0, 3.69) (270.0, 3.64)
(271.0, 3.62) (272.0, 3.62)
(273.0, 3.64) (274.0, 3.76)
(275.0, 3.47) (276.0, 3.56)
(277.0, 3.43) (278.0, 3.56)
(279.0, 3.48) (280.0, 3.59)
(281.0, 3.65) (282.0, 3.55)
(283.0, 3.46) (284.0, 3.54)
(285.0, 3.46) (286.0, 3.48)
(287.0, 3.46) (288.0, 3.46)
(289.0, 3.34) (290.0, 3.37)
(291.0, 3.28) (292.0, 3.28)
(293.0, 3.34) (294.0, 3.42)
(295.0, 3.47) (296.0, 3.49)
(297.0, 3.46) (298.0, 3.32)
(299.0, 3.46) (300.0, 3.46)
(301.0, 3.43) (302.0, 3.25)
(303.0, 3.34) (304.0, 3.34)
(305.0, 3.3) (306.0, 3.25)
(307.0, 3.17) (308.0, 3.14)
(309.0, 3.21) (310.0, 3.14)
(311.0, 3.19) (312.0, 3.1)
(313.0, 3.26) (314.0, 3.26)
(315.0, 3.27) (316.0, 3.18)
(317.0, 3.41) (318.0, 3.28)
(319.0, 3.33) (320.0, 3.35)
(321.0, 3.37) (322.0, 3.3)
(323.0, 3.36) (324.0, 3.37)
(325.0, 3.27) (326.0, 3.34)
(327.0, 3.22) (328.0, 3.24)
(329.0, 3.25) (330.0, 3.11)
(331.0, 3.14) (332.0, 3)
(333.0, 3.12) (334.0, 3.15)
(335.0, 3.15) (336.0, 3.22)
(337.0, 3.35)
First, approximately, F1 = 23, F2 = 21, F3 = 25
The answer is -5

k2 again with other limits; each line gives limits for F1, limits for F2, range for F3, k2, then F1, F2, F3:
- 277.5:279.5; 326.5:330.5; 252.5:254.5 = 5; 7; 13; 7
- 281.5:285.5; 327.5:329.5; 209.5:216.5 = -34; 14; 6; 27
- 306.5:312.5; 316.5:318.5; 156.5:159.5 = 1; 19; 7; 12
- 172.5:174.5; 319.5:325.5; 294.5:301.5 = -19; 9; 20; 24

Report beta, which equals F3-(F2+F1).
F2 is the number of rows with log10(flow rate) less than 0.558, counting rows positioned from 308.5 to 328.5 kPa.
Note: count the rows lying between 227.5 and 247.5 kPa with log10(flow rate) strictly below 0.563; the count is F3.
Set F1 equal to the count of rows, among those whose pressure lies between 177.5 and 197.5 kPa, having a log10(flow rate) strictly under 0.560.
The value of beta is -3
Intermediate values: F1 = 2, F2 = 20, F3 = 19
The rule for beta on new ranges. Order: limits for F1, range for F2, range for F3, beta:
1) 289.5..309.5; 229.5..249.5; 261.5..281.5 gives -21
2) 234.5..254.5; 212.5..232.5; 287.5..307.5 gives -2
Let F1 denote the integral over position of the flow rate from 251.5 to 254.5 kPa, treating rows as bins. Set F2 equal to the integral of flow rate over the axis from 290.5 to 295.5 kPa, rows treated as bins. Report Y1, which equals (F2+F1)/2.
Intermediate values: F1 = 11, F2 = 17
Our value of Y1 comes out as 14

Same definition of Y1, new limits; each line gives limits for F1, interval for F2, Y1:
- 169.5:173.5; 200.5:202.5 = 12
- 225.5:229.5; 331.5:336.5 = 15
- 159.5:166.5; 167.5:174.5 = 31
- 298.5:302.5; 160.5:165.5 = 17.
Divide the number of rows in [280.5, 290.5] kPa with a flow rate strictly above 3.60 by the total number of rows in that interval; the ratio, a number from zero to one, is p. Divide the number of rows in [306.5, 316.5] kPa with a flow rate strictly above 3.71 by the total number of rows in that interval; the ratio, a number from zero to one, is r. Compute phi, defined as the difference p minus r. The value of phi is 0.10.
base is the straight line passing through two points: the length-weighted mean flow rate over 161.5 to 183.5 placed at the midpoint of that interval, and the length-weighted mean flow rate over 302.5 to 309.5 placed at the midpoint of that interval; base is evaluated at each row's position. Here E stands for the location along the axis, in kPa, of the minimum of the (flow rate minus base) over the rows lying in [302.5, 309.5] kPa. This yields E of 308.0 kPa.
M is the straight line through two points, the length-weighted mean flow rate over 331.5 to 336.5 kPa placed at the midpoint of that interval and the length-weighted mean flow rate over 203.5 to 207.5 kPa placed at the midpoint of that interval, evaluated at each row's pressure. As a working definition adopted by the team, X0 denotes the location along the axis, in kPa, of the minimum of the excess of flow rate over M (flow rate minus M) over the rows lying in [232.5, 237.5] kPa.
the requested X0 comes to 234.0 kPa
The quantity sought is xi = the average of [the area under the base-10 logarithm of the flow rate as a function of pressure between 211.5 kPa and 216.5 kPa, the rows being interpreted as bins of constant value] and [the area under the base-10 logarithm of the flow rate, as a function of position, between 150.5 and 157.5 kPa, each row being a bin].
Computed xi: 3.5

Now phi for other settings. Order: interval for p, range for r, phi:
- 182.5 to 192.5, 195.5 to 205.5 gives 0.90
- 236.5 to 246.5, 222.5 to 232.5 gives 0.10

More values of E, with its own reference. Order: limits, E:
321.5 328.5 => 327.0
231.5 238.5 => 232.0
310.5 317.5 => 312.0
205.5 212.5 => 206.0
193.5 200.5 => 198.0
